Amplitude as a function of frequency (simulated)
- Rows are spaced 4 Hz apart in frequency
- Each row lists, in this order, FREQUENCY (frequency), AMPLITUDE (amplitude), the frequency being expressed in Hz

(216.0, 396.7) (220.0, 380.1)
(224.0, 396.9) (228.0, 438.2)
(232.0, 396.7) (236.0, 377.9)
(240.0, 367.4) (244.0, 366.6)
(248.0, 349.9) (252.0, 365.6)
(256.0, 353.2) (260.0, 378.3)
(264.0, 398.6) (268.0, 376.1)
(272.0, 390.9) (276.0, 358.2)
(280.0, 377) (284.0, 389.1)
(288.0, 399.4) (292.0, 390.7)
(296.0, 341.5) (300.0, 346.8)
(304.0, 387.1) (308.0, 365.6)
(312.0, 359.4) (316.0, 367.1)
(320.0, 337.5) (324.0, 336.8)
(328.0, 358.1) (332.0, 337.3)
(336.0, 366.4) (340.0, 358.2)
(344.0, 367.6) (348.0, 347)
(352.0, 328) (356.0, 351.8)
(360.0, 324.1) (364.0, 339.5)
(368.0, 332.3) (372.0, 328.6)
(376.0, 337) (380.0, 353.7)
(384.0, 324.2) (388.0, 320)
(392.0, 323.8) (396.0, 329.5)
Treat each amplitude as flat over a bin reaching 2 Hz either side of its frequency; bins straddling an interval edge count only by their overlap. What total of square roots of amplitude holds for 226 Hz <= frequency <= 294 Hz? 332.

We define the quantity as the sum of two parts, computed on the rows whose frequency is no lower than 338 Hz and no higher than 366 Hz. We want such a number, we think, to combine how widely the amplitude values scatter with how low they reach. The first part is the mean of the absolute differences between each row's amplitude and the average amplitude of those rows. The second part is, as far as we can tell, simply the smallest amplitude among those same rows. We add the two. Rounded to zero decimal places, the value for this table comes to 337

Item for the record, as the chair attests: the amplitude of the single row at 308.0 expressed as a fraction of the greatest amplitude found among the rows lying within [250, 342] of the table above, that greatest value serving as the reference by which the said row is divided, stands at 0.915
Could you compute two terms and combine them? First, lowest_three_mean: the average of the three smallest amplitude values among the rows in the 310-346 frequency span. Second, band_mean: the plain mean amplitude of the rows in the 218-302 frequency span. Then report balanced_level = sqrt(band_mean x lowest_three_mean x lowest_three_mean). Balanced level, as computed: 6556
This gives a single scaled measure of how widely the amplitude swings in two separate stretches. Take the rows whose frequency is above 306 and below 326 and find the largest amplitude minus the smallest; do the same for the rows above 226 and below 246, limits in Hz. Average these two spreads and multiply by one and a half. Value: 76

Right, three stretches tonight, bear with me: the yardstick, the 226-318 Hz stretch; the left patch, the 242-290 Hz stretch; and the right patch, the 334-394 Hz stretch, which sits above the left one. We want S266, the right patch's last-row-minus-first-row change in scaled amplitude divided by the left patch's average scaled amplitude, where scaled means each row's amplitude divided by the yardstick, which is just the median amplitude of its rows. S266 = -0.11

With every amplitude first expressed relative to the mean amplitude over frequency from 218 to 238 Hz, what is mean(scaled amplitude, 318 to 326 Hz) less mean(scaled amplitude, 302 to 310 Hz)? -0.10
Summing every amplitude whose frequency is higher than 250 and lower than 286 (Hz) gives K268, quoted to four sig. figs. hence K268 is 3387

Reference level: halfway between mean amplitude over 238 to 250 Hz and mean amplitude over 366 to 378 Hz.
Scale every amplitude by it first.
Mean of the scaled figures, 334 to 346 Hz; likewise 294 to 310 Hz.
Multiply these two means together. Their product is 1.09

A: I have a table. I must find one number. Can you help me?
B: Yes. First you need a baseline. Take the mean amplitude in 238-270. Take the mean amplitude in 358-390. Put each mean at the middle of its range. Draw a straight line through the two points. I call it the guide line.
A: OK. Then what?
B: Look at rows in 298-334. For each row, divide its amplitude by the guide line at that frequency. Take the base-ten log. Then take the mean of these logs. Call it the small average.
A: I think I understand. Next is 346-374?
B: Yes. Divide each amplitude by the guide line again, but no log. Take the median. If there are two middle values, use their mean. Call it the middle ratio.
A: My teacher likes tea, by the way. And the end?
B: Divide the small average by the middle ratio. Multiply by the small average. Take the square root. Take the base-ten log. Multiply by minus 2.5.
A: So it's 5.7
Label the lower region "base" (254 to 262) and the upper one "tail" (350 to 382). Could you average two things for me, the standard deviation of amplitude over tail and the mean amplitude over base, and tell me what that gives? 188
